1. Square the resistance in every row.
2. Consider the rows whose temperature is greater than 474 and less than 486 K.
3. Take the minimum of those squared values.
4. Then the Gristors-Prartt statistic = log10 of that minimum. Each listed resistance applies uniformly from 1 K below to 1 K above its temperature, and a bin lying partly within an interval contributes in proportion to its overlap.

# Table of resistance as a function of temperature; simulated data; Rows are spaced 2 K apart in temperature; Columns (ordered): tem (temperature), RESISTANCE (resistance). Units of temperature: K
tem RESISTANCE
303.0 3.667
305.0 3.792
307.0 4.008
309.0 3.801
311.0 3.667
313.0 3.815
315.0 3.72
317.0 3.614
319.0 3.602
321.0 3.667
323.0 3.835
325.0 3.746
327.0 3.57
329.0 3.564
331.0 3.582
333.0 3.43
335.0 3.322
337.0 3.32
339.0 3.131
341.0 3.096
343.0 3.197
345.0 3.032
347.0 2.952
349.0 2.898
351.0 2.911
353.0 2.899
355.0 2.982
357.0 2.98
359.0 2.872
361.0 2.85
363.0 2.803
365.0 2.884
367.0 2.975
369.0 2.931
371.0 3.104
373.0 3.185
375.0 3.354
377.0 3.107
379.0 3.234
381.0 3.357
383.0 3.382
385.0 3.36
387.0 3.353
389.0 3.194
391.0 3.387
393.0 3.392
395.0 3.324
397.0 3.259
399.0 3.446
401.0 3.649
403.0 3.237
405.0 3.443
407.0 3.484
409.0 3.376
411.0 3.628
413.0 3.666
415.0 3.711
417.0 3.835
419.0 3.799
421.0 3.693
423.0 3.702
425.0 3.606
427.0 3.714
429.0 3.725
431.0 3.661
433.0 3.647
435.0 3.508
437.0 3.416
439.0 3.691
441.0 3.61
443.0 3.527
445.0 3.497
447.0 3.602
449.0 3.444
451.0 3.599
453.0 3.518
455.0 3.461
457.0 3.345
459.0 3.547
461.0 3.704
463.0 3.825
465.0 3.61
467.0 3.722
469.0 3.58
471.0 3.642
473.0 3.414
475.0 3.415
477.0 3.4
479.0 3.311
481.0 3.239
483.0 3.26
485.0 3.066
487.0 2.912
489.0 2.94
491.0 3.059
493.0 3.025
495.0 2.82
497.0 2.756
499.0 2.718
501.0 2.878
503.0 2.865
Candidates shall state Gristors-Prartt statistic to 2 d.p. 0.97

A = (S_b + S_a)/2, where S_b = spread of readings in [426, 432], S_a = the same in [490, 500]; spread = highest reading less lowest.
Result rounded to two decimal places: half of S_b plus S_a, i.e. 0.20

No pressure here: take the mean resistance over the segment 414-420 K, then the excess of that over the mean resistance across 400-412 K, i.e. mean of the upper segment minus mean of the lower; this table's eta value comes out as 0.3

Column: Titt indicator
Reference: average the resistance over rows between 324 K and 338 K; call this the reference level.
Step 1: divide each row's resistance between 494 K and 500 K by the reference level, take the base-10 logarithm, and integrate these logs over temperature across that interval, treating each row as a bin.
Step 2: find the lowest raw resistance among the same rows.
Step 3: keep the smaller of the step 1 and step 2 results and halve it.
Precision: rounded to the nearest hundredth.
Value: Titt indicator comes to -0.31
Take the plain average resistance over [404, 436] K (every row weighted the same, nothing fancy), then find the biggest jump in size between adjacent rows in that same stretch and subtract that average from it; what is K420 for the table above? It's -3.4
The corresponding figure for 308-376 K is -3.1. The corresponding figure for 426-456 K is -3.3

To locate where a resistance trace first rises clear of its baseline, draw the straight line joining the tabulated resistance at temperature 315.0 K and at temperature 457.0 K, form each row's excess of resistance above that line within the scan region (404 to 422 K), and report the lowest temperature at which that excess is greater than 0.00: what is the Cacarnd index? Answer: 407.0 K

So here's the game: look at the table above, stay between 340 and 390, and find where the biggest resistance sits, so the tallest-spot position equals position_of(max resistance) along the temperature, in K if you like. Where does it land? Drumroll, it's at 383.0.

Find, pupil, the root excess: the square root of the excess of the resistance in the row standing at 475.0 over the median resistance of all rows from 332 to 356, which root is 0.59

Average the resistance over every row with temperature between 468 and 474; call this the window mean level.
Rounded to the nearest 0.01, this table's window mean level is 3.55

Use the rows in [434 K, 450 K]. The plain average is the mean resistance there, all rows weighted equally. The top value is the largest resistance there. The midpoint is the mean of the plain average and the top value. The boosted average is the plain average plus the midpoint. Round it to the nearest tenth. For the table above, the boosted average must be 7.2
